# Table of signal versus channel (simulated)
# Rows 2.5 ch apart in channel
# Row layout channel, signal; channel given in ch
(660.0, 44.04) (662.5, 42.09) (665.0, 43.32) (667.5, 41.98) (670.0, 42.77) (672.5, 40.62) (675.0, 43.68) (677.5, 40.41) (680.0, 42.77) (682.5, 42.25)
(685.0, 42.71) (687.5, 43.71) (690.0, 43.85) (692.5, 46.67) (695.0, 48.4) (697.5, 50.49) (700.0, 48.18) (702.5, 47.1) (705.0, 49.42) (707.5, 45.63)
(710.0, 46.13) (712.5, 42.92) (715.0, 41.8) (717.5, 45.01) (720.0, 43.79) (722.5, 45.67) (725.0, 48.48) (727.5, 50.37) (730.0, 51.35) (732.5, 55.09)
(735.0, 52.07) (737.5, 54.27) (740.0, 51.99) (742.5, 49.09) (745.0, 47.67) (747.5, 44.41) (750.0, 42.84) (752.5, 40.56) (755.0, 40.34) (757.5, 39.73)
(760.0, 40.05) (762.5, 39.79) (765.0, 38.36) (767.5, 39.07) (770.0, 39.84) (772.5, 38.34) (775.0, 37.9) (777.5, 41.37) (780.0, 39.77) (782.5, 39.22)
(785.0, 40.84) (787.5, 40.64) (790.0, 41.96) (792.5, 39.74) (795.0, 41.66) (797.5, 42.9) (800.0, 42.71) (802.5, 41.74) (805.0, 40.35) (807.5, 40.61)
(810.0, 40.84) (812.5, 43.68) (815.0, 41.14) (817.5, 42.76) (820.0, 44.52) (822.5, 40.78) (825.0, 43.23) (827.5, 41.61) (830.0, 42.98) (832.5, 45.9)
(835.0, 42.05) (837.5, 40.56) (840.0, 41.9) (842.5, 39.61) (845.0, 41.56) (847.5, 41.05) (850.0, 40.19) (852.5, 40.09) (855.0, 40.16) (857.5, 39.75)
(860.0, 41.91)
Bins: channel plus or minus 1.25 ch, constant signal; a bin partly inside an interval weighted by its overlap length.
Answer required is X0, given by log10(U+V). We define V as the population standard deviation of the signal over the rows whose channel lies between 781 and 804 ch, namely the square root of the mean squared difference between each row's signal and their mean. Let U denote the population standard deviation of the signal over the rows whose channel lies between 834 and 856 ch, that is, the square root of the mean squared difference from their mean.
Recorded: 0.3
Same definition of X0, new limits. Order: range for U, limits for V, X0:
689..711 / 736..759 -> 0.8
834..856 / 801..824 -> 0.3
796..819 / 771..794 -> 0.4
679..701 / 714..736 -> 0.8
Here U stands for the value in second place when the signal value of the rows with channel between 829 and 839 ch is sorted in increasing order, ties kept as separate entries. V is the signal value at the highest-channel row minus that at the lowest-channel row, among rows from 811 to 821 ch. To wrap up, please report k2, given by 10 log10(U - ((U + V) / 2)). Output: 13.1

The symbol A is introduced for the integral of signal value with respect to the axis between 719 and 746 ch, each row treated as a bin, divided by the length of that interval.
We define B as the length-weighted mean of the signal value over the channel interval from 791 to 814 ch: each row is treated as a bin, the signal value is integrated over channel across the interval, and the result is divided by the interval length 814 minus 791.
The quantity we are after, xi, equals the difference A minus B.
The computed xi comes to 8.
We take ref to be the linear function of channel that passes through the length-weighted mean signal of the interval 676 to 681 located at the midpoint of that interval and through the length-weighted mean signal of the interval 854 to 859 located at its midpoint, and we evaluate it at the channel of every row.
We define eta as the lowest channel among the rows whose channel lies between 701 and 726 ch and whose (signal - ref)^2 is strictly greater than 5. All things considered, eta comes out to 702.5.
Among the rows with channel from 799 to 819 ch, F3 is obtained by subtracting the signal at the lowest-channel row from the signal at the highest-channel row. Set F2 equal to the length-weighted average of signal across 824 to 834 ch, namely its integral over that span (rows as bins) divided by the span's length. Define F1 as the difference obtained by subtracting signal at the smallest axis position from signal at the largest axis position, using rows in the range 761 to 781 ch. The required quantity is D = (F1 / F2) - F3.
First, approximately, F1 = 0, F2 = 43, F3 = 0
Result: -0.1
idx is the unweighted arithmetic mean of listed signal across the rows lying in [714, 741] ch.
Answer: 49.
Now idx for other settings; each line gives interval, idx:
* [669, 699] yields 44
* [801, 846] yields 42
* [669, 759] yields 46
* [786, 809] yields 41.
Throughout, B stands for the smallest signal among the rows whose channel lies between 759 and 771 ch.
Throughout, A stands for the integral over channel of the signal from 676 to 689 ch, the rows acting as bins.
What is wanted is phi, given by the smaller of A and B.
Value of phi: 38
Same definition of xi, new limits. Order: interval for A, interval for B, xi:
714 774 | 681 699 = 0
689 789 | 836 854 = 4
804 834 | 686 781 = -3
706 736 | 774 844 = 6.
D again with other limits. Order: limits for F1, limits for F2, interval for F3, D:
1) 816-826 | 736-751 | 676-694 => -6.3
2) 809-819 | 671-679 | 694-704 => 1.3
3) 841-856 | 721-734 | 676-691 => -3.4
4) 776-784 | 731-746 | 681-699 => -8.3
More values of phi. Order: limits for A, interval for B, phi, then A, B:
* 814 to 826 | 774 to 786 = 38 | 510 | 37.9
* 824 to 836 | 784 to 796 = 40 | 518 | 39.74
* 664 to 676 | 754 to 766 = 38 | 509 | 38.36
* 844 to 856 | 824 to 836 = 42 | 487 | 41.61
